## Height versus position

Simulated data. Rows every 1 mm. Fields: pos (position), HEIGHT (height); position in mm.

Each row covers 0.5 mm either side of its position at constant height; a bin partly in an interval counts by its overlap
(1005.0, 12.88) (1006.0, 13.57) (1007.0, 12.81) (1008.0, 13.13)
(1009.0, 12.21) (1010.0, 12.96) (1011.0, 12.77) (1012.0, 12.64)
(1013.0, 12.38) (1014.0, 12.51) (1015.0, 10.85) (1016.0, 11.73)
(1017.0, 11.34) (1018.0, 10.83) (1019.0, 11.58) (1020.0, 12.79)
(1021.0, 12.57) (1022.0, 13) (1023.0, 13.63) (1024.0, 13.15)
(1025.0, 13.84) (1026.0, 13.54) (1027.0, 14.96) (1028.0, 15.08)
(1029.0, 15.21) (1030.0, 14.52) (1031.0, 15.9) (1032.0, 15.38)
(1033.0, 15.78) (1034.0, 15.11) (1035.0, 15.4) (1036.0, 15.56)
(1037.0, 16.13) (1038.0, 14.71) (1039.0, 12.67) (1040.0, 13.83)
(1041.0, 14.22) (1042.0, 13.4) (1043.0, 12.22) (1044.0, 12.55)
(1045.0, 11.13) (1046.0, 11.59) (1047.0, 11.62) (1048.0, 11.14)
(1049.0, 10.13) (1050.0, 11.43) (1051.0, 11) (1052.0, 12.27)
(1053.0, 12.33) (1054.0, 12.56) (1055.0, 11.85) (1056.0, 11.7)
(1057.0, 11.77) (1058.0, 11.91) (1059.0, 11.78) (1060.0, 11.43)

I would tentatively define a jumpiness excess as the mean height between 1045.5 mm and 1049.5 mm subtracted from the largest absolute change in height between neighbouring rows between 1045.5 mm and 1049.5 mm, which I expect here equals -10.1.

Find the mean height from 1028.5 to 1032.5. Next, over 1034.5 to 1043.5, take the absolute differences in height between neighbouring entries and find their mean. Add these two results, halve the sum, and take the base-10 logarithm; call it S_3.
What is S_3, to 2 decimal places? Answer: 0.91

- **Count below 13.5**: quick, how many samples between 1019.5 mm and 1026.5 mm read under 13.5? 4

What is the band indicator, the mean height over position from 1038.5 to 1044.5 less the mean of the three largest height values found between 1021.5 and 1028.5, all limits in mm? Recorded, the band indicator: -1.5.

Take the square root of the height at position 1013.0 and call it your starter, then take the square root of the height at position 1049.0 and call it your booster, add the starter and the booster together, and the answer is 6.7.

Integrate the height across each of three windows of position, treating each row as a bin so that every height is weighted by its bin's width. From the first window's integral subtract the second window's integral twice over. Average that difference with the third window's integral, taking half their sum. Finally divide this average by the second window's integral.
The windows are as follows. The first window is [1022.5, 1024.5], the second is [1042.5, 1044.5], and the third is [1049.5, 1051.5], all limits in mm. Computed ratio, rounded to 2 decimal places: -0.01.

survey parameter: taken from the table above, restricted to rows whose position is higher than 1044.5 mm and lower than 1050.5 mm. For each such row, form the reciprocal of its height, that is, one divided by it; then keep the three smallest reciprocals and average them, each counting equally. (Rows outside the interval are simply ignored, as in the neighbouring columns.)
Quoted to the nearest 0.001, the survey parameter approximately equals 0.087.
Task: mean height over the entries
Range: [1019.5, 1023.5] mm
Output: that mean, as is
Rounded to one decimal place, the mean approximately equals 13.0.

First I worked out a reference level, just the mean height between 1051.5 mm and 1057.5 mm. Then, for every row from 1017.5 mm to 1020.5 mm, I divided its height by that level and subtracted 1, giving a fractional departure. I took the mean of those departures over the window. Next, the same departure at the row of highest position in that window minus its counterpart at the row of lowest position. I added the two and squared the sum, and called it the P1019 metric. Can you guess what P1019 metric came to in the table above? 0.018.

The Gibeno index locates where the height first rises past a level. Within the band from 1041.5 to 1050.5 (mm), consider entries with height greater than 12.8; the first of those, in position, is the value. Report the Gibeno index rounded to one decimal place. 1042.0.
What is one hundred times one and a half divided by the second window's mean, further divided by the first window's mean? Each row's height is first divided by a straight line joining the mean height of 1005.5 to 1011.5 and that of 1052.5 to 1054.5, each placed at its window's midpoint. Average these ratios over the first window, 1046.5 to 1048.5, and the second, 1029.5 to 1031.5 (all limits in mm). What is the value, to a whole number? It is 137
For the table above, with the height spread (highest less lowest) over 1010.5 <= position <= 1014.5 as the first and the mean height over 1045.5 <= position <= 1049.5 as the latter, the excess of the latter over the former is 10.7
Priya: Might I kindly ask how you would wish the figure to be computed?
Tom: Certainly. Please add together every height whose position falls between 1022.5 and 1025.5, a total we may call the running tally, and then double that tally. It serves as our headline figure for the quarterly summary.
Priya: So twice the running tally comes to 81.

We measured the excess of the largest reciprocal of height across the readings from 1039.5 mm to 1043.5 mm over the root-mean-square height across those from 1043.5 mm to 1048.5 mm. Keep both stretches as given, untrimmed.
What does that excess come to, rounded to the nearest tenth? -11.5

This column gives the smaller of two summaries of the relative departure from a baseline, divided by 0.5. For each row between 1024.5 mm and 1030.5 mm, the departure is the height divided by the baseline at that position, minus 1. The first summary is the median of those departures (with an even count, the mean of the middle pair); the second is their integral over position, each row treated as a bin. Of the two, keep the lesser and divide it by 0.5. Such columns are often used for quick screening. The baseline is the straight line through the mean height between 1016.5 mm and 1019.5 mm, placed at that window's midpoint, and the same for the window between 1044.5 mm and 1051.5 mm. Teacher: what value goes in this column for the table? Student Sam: 0.63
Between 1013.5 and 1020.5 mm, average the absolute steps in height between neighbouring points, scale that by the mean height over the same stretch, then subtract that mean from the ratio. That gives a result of -11.6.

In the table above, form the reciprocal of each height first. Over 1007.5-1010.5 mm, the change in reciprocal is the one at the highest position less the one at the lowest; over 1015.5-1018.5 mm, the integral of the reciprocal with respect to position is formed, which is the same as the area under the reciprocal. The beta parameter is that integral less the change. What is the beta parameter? 0.26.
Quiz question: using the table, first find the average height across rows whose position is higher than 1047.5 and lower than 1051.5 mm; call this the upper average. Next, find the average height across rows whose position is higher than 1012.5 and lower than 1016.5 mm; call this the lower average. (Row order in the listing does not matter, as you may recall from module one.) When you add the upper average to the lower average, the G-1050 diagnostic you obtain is 23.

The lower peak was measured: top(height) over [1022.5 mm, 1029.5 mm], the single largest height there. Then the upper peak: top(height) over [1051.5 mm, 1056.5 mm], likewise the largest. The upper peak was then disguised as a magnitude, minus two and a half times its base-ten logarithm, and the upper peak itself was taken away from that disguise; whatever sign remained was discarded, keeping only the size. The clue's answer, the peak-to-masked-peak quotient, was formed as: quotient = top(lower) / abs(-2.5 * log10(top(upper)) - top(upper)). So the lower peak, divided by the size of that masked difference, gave 0.99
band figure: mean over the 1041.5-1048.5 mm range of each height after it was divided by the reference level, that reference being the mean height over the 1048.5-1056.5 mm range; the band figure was 1.02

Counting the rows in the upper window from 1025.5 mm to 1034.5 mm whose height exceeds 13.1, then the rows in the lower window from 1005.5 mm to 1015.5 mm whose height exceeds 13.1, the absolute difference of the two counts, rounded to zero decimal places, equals 7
